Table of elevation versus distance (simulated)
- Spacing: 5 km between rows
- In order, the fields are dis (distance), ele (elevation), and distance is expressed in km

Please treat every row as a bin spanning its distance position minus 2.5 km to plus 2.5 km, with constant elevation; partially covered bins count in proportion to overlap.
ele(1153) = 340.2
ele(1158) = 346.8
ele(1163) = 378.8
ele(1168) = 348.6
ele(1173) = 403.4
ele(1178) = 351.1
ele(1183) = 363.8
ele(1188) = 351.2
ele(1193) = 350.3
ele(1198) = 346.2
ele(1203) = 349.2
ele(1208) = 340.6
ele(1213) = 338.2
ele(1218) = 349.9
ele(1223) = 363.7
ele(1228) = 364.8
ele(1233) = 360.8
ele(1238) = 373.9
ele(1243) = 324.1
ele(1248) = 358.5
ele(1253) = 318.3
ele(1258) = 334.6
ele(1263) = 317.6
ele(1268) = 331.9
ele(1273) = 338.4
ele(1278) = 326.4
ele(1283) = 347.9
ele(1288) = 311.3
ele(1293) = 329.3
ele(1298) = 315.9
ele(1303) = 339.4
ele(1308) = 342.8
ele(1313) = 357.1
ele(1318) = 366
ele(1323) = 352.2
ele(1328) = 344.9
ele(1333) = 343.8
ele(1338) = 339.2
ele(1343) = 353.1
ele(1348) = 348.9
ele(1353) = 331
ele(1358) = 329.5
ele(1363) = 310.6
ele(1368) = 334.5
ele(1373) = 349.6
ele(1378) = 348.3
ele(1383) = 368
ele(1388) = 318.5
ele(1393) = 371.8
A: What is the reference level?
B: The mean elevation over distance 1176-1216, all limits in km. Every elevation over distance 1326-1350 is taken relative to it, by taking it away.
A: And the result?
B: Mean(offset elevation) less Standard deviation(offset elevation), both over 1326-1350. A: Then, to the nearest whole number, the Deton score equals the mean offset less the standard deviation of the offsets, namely -8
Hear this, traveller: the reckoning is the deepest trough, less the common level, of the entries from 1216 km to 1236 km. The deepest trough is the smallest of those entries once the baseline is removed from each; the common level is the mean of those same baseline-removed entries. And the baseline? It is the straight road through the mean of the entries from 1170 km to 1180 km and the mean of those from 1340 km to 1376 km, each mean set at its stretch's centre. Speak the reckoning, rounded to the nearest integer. -12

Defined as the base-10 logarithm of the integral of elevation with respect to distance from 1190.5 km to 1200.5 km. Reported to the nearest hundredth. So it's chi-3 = 3.54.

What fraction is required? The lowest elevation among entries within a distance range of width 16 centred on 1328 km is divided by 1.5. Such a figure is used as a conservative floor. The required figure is 229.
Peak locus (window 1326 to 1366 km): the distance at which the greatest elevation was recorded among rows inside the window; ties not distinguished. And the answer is 1343 km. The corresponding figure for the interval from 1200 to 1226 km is 1223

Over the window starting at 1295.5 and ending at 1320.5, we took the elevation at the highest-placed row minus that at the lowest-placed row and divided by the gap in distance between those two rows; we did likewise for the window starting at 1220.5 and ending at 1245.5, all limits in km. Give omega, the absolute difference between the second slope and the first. 4.5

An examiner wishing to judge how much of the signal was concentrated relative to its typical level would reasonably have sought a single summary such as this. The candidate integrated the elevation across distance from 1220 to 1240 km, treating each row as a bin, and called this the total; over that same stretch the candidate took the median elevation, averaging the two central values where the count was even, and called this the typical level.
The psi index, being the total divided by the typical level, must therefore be 20.1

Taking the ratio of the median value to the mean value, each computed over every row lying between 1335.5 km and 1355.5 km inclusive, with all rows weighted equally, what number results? 1.00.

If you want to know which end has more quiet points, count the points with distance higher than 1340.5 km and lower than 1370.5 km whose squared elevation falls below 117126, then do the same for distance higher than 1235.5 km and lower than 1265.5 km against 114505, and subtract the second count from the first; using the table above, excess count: 0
